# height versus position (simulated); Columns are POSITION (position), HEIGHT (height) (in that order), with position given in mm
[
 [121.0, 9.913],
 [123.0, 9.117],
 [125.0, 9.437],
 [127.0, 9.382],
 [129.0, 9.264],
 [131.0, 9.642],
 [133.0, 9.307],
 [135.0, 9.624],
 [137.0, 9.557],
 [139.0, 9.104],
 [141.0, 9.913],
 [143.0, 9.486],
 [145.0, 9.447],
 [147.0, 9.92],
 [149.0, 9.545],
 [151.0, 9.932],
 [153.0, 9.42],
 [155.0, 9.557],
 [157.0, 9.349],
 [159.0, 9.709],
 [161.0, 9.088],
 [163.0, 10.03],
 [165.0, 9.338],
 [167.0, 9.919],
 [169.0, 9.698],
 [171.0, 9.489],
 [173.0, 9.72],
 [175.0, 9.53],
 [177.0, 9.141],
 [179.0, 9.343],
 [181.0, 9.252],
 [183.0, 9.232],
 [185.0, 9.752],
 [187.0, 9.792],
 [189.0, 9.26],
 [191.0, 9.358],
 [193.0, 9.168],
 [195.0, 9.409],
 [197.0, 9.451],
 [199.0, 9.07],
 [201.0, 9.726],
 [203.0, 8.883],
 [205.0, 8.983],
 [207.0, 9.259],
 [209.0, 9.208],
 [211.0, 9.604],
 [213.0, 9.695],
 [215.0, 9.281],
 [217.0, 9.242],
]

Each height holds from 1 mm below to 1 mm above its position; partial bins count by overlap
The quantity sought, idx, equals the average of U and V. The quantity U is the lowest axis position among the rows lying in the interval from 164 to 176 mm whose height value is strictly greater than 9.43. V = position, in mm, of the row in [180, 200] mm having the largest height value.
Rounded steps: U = 167.0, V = 187.0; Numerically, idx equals 177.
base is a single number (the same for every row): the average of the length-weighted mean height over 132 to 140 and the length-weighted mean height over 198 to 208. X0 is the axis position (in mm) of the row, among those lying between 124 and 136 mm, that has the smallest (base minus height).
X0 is 131.0 mm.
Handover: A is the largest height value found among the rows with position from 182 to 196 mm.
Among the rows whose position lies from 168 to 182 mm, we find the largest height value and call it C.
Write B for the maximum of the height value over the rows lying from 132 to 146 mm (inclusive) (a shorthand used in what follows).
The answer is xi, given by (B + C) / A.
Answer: 2.01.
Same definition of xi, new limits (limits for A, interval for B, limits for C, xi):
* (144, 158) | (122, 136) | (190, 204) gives 1.95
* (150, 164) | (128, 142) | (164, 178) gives 1.98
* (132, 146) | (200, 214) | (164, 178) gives 1.98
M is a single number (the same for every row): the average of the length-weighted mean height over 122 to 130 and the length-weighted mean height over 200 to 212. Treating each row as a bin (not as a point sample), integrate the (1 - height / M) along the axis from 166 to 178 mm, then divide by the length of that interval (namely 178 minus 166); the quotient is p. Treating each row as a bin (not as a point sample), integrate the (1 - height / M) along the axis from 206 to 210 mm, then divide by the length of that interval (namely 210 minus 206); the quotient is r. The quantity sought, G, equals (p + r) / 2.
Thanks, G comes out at -0.013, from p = -0.032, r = 0.006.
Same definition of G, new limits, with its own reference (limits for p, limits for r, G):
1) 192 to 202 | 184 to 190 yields -0.021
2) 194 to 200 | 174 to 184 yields -0.002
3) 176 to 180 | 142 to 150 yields -0.014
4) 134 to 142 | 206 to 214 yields -0.022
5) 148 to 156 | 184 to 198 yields -0.026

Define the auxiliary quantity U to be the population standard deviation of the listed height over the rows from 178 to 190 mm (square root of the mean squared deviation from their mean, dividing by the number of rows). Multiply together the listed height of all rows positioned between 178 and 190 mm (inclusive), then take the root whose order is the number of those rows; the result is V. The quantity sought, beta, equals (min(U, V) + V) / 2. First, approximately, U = 0.24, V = 9.44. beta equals 4.84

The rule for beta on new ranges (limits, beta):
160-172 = 4.96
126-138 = 4.81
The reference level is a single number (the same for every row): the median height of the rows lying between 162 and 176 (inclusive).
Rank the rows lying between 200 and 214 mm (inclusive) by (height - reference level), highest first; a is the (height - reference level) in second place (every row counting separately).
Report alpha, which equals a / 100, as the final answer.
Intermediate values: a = 0.0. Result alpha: 0.0000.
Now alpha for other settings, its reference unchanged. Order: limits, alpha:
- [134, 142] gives -0.0007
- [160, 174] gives 0.0022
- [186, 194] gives -0.0034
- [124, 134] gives -0.0026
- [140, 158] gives 0.0022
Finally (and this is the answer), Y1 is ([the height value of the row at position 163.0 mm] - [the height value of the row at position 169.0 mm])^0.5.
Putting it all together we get 0.58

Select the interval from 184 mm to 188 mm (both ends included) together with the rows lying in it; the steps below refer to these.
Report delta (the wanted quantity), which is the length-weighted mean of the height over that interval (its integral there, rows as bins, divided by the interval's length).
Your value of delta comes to 9.77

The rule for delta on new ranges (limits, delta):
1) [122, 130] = 9.30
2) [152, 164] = 9.53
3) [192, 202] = 9.36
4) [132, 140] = 9.40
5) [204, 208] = 9.12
